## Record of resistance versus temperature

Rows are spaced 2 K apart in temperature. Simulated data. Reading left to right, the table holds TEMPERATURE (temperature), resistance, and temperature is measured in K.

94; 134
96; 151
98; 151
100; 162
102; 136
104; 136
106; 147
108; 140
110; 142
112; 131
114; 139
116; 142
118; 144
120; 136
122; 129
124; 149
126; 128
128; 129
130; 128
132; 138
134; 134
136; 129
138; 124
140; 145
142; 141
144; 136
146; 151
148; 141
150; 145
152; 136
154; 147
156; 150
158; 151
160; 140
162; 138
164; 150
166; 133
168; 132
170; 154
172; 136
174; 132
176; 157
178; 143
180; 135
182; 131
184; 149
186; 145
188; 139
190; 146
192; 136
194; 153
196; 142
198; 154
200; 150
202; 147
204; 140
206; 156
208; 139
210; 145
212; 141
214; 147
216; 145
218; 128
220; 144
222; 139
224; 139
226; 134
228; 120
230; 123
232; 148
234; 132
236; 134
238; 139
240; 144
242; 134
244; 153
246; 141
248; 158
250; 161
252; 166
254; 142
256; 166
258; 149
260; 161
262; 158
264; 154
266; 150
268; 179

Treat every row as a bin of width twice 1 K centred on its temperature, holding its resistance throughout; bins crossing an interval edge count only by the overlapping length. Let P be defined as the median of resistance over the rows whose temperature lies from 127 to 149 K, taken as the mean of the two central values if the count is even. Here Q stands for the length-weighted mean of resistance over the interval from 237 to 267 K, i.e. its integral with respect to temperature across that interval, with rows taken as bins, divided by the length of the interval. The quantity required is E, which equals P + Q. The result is 288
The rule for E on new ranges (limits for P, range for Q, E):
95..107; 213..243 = 286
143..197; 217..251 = 281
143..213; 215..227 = 281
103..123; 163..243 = 280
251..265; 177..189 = 298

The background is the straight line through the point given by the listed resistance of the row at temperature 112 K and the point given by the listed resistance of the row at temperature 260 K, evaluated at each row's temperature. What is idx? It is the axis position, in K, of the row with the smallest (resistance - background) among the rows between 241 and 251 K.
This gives 242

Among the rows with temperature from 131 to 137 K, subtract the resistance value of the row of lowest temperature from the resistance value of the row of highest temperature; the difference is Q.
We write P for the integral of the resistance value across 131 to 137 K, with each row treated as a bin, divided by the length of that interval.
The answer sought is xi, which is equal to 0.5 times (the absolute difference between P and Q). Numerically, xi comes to 71.3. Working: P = 134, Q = -9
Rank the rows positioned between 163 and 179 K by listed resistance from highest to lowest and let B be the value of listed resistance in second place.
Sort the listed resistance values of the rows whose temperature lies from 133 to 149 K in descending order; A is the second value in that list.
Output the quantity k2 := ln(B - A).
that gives 2.20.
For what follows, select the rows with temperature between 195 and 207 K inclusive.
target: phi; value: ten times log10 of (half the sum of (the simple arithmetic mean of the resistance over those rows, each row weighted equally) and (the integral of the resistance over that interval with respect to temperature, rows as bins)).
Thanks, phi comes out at 29.8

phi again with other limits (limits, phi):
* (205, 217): 29.8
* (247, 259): 30.1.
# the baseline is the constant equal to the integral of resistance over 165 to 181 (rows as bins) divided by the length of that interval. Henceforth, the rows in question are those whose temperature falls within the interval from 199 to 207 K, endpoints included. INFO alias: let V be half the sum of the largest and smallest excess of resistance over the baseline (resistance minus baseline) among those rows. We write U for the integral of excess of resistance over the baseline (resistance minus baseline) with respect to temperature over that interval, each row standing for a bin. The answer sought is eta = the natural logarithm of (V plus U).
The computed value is 4.3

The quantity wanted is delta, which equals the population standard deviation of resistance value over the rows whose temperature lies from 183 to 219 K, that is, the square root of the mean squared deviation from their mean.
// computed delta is 6.7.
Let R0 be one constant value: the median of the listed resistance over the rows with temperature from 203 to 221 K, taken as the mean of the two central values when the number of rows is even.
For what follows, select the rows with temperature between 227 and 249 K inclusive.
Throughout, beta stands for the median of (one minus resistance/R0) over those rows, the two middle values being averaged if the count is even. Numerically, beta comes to 0.035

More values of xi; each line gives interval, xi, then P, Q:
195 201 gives 70.3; 149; 8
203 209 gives 73.0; 145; -1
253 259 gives 72.7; 152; 7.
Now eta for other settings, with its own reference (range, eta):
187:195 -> 3.4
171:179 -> 2.9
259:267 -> 4.9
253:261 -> 4.9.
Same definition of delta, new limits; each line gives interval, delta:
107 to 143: 7.0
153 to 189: 8.1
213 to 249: 9.6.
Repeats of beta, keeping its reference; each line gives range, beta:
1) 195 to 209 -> -0.021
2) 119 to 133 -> 0.104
